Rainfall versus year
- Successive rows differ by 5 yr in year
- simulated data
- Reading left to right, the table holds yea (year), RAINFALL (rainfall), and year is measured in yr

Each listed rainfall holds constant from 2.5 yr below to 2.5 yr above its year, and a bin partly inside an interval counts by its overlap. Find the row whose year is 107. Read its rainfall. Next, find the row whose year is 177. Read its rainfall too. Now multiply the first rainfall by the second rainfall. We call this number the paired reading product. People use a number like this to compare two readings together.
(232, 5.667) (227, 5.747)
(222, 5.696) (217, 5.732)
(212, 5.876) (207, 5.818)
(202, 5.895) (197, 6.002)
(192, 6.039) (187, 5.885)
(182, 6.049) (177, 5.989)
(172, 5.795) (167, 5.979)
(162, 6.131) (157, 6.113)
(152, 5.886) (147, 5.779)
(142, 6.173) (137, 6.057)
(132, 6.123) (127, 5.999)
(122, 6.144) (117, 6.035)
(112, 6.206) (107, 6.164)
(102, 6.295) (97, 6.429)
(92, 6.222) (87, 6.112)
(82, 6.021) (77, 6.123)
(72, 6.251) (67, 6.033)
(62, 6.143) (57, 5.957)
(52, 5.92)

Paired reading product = 36.92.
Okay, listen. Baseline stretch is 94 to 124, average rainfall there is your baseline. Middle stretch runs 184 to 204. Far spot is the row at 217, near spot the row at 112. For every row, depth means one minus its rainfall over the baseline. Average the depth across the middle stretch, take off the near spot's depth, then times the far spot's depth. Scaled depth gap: 0.0031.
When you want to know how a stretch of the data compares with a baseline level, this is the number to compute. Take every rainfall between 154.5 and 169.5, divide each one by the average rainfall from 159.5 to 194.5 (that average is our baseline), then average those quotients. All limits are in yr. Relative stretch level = 1.02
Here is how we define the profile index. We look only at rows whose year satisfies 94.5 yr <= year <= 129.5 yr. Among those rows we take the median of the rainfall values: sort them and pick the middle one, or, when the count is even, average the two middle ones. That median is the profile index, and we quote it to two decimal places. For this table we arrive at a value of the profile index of 6.16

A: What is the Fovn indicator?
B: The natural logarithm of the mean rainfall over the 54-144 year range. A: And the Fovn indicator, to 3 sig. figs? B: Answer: 1.81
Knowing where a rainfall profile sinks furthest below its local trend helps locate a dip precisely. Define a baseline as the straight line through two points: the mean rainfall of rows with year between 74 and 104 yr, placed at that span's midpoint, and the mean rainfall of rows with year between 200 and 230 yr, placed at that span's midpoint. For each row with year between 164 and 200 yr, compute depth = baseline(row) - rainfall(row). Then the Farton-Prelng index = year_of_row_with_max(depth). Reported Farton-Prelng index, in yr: 172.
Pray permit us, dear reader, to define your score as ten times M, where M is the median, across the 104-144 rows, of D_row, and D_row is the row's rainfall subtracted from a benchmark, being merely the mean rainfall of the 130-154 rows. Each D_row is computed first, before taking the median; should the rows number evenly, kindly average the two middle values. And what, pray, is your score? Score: -1.3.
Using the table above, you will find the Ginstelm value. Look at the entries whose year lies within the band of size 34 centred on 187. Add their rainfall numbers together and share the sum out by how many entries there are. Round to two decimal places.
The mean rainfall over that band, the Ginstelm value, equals 5.95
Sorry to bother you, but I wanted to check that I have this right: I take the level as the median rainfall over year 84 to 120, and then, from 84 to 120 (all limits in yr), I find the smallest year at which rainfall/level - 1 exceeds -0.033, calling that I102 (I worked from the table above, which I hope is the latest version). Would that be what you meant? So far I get 87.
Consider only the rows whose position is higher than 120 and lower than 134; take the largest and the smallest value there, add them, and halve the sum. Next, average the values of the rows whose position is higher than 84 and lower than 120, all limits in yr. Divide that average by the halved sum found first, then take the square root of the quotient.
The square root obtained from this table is 1.011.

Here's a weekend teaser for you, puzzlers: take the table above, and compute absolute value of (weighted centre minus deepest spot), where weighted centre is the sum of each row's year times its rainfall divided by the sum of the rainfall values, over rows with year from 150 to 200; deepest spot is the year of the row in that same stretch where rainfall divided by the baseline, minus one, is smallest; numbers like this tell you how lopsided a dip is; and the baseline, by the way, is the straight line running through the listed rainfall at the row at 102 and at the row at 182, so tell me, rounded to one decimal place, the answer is 2.5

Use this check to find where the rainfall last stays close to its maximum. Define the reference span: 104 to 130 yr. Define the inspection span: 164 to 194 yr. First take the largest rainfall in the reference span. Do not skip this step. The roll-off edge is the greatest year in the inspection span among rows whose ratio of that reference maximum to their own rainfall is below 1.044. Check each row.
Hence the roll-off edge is 192 yr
